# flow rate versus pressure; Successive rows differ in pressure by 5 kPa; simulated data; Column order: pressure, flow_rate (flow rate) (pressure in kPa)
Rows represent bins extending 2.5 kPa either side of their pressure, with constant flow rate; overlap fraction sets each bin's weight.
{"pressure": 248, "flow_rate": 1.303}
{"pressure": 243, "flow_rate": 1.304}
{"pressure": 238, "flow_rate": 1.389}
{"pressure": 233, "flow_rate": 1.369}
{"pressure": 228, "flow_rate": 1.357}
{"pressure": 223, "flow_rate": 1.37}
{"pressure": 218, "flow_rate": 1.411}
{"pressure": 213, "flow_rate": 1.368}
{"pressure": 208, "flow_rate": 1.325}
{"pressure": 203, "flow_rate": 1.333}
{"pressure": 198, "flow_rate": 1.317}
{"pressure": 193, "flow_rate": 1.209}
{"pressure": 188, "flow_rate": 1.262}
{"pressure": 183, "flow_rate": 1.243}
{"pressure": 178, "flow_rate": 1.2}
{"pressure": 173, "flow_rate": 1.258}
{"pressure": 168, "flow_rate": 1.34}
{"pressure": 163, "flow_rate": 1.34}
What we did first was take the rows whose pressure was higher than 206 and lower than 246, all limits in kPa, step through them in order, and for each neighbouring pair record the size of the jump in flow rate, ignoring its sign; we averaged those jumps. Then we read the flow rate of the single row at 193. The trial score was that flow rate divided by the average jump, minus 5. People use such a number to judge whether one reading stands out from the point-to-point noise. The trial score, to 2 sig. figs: 28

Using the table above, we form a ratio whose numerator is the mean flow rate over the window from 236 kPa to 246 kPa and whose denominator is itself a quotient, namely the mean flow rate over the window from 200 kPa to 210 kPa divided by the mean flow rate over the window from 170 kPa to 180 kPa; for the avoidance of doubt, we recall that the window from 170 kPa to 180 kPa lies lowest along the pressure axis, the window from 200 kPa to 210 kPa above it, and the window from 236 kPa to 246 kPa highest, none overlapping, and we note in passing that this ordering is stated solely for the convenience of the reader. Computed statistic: 1.25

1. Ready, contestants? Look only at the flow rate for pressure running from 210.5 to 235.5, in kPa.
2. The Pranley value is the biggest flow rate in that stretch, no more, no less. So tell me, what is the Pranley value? 1.411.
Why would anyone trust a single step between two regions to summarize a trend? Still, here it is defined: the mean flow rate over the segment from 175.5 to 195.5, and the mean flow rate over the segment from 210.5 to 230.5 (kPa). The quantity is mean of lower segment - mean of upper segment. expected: -0.148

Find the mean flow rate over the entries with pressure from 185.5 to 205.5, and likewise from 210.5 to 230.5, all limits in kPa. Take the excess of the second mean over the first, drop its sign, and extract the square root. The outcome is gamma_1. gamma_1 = 0.310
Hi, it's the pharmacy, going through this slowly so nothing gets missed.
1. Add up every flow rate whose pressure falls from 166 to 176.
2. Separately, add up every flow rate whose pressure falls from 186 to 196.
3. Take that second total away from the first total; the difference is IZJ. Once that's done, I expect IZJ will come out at 0.13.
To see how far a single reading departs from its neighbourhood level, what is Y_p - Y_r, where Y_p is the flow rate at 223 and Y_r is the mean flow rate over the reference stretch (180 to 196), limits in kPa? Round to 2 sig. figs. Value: 0.13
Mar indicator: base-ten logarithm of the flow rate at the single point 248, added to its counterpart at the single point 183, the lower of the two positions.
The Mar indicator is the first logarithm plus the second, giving 0.21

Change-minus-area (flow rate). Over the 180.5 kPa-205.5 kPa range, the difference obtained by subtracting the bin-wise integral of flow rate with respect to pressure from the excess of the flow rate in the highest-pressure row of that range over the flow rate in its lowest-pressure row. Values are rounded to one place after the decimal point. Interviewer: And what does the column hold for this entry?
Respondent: -31.7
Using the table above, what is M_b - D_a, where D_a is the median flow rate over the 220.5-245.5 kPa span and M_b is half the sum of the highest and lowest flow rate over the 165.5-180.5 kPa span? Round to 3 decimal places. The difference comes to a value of -0.099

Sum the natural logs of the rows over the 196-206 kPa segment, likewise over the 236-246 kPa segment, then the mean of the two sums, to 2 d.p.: 0.58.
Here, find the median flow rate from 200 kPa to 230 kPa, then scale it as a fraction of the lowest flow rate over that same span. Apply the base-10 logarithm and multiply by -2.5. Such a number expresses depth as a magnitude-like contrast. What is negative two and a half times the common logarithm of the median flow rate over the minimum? -0.03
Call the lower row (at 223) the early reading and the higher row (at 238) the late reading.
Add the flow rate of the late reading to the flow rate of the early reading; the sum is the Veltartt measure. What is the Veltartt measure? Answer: 2.76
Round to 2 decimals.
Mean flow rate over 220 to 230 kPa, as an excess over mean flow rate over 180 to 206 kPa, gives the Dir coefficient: 0.09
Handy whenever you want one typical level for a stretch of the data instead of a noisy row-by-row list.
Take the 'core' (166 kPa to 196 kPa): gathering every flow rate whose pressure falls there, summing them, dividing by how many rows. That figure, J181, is 1.25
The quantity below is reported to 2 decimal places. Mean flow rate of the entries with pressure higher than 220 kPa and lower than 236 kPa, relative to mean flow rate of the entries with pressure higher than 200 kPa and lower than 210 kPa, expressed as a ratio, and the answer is 1.03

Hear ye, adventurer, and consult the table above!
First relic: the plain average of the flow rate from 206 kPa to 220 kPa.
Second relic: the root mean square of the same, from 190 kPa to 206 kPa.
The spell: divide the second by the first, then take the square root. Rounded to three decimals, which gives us 0.970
